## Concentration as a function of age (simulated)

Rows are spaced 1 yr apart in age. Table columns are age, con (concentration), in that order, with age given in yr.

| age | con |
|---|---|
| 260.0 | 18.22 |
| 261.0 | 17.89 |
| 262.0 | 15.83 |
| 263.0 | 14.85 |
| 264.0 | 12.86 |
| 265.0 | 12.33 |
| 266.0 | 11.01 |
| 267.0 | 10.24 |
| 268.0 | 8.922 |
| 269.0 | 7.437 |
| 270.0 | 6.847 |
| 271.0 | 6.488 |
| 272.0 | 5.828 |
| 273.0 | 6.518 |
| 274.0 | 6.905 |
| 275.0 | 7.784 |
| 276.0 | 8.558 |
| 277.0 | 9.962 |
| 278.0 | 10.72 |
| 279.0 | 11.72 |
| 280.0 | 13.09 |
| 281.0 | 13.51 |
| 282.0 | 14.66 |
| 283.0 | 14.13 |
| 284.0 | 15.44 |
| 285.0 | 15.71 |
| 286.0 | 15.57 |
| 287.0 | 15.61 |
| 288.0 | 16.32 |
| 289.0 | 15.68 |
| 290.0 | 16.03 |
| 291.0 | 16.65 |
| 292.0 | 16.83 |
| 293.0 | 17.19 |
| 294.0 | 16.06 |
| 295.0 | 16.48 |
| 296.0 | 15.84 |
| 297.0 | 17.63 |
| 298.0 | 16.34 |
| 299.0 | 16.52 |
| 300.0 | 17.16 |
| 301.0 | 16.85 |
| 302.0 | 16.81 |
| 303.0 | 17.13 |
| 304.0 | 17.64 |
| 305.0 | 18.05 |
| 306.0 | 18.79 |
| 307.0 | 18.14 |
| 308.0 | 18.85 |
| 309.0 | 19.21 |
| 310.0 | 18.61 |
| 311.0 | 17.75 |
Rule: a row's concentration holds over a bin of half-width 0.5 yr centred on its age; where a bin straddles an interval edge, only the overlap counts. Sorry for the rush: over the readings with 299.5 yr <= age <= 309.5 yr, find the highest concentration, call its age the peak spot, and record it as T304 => 309.0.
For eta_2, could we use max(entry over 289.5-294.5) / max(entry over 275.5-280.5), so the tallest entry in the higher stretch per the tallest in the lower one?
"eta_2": 1.3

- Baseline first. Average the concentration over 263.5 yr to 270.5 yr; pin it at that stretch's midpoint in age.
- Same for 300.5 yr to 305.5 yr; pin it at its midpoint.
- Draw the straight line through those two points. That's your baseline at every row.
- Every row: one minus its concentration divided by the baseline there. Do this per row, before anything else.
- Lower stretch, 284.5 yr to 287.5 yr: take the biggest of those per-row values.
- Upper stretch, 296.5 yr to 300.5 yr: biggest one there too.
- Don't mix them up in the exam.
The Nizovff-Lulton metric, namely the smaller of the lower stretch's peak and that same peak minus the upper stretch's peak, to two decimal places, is -0.11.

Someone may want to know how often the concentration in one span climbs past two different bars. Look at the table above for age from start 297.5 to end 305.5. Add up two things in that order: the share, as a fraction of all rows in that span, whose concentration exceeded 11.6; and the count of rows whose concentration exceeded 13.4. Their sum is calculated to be 9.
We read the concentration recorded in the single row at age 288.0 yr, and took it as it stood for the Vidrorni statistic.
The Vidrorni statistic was 16.32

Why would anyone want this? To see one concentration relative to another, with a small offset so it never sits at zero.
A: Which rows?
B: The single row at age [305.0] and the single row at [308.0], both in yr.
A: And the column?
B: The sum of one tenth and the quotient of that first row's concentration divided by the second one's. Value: 1.06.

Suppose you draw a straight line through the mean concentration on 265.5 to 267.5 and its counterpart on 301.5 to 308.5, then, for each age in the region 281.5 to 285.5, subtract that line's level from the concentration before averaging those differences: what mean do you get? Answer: 1.1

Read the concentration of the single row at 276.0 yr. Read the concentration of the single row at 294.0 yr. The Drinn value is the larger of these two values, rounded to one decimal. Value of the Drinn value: 16.1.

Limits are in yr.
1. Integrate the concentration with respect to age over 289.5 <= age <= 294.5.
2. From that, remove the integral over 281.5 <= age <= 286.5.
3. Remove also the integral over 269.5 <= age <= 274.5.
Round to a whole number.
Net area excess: -25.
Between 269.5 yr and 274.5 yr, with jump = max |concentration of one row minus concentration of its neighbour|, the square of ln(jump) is 0.14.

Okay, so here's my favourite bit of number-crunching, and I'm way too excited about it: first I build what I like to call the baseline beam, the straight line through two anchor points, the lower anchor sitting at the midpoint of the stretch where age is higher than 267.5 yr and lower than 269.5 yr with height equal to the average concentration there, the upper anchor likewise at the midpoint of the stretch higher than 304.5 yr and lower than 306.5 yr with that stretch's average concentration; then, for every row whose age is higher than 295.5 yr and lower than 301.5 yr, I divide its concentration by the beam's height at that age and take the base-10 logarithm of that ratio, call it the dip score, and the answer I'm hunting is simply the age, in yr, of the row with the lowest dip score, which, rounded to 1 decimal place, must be 301.0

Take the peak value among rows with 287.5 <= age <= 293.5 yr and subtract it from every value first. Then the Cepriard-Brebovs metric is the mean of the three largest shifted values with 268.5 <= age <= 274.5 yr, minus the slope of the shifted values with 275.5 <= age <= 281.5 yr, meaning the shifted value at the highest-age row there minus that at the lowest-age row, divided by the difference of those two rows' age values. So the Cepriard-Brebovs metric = -11.1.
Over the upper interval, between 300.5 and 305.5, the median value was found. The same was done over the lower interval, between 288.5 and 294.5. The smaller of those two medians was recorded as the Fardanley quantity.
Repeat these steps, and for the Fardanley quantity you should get 16.4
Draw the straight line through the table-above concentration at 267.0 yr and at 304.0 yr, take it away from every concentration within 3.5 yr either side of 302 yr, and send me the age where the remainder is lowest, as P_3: 302.0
